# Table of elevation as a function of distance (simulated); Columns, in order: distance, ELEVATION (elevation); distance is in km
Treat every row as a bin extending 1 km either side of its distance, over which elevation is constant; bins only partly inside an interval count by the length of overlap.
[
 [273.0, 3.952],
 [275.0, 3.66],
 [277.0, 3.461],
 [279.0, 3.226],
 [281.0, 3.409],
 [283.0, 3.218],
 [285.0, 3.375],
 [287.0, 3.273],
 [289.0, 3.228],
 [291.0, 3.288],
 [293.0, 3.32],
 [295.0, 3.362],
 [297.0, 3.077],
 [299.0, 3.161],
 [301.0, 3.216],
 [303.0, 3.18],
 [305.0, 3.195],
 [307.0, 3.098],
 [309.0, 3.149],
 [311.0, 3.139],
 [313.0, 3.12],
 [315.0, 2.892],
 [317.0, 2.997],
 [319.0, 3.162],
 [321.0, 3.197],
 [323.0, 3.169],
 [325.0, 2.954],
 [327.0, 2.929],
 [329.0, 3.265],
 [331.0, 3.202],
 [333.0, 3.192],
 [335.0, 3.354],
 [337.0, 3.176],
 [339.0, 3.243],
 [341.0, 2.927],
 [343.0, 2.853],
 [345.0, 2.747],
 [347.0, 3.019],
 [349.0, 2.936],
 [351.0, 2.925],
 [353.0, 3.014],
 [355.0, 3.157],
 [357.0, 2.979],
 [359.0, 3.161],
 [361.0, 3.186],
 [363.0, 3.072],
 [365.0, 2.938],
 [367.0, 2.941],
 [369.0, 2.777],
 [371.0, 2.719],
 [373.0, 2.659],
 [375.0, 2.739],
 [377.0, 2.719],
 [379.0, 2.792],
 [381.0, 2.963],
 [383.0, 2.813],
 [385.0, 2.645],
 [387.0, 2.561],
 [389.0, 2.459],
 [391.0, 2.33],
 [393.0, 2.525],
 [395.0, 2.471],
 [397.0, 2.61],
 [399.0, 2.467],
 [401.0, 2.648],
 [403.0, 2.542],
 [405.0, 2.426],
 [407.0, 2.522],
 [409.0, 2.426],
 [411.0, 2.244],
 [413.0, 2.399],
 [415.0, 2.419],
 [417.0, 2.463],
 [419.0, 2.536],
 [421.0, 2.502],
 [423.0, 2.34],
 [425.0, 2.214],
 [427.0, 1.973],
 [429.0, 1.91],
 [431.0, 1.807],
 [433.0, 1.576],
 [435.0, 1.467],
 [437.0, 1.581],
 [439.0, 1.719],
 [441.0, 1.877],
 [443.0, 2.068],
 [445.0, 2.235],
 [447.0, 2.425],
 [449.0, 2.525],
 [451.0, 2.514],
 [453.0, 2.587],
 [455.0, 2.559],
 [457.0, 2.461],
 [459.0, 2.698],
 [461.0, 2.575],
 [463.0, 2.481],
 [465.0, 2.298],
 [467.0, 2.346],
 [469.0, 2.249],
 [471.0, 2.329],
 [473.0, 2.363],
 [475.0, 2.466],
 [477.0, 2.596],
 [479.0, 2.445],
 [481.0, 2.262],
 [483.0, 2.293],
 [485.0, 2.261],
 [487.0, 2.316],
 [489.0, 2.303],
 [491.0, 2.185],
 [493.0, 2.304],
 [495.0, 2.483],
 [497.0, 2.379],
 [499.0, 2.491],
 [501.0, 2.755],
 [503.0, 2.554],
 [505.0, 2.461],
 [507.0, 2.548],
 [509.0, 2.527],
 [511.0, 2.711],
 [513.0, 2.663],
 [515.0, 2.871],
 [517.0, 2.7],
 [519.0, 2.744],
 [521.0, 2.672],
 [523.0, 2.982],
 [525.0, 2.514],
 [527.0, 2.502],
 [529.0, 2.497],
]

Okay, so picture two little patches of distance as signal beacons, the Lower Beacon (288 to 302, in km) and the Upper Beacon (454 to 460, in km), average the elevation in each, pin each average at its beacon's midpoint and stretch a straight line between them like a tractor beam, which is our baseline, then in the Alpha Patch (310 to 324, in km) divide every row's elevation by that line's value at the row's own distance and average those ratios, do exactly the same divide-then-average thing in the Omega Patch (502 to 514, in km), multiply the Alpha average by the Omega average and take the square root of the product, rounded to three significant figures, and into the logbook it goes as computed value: 1.04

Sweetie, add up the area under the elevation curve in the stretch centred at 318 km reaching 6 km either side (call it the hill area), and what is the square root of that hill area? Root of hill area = 6.09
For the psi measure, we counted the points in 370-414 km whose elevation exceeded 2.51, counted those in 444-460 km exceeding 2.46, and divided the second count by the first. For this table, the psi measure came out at 0.43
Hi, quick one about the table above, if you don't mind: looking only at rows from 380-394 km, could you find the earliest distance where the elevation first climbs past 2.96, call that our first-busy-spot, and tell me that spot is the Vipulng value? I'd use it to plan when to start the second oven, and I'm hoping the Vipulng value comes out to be 381.0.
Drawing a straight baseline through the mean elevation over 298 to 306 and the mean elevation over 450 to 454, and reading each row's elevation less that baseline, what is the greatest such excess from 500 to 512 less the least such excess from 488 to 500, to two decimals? 0.61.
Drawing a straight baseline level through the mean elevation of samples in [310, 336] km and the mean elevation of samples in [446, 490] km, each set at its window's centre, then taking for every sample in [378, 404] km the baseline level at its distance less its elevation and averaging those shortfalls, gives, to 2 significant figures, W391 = 0.19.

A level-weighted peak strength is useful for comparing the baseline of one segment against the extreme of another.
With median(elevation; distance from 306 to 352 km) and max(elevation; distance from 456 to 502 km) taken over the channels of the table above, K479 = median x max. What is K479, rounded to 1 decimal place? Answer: 8.6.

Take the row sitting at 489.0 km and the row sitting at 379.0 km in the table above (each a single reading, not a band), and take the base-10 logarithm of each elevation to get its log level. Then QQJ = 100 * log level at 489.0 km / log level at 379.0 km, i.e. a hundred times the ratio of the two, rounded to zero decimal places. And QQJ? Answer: 81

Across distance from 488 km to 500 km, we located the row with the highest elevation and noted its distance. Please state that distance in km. 499.0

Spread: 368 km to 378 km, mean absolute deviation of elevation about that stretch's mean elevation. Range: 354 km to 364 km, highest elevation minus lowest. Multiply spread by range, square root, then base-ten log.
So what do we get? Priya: -1.12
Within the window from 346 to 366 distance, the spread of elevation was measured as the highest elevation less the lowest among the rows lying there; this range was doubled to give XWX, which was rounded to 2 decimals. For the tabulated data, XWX 0.52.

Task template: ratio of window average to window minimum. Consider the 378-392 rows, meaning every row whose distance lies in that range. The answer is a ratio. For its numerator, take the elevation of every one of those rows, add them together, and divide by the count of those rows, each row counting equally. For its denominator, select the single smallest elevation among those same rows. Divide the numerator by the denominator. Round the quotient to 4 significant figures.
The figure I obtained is 1.138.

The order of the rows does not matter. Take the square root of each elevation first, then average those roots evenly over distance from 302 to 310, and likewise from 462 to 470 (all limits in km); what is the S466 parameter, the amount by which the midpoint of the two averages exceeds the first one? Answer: -0.12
